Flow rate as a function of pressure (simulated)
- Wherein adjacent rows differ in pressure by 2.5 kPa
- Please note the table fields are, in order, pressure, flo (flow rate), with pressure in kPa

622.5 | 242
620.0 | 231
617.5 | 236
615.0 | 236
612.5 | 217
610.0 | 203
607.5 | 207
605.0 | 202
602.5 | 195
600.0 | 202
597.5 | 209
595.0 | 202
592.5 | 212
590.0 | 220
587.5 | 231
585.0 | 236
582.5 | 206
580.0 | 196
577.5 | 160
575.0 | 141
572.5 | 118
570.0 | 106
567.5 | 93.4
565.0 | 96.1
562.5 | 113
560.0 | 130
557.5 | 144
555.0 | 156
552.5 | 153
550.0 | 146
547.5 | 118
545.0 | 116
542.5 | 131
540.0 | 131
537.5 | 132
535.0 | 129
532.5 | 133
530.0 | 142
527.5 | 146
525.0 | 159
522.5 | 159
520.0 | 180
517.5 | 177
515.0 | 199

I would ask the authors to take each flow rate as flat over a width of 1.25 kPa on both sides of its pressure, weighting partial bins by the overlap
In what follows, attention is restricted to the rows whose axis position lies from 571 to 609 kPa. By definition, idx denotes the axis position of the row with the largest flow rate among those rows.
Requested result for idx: 585.0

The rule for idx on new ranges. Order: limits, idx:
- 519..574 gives 520.0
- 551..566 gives 555.0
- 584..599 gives 585.0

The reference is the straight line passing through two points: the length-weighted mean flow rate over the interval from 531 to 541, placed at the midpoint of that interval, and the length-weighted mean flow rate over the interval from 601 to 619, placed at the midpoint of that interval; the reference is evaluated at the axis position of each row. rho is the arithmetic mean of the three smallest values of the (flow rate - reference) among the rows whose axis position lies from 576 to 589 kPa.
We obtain 7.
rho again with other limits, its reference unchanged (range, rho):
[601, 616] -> -9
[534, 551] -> -20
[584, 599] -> 11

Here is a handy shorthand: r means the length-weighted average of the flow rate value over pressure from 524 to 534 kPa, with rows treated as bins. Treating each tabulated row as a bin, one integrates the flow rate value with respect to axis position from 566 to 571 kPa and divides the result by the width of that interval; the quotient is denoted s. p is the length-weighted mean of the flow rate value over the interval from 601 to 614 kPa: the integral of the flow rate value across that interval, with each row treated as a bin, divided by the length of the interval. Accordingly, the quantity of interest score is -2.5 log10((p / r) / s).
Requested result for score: 4.61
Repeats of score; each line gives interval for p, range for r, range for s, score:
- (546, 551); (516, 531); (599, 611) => 5.99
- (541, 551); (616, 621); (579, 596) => 6.49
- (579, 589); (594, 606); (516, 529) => 5.46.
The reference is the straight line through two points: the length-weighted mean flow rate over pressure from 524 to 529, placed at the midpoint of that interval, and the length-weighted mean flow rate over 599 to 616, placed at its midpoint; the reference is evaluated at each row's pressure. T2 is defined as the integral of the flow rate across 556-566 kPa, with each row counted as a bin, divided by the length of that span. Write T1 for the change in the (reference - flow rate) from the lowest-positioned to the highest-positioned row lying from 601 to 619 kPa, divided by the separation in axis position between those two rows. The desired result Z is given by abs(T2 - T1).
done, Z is 124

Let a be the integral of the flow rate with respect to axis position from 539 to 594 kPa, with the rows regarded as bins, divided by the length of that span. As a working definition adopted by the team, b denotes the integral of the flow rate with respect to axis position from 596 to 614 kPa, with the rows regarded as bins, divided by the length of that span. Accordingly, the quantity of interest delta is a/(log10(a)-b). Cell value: -0.8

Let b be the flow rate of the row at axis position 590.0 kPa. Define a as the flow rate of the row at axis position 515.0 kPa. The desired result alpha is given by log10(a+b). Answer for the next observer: 2.62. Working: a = 199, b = 220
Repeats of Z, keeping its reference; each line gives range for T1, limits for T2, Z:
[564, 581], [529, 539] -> 140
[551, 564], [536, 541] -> 127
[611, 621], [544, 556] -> 139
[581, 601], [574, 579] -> 152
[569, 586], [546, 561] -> 149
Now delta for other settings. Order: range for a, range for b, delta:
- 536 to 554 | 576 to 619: -0.6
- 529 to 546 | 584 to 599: -0.6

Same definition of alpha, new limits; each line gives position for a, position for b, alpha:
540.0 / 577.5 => 2.46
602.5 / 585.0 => 2.63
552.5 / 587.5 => 2.58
